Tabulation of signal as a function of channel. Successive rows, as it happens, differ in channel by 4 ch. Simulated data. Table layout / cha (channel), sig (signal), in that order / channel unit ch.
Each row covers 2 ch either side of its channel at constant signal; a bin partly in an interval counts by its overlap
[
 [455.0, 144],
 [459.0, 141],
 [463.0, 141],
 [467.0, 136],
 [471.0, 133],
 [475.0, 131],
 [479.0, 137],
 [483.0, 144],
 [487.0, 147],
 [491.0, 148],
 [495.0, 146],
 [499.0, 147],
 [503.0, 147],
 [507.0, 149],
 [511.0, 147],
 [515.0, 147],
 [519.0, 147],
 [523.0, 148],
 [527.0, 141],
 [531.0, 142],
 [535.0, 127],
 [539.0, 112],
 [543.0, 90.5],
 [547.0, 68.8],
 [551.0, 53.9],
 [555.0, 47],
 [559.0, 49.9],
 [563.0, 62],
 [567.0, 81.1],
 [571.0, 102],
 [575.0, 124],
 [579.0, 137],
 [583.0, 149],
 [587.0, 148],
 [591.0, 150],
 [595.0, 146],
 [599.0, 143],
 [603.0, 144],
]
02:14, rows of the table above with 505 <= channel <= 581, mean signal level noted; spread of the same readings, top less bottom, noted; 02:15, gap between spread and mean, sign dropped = 7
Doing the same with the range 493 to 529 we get 139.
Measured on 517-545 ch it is 72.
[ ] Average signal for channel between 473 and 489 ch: 140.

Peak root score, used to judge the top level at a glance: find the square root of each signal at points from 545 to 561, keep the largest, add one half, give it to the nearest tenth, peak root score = 8.8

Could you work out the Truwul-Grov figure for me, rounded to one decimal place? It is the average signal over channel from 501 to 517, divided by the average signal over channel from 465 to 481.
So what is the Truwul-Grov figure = 1.1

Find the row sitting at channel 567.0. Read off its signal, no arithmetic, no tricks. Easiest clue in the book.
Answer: 81.1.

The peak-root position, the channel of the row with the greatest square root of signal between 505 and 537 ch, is 507.0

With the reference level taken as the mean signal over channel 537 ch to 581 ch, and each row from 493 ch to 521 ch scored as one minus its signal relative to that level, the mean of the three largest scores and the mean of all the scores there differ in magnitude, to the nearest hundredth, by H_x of 0.01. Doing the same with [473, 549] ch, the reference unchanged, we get 0.53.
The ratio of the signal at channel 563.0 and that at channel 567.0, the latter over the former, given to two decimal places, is 1.31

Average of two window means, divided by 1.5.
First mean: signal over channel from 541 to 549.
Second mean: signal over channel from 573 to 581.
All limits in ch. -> 70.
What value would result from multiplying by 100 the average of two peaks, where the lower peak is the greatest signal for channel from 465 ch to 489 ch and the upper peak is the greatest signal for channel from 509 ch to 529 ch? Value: 14750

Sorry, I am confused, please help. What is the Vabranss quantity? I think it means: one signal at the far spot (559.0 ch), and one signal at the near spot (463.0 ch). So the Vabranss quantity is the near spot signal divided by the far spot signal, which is 2.8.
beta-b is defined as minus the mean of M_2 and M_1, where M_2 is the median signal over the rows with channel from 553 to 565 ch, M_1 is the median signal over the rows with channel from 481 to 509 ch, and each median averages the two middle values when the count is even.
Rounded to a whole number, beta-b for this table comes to -98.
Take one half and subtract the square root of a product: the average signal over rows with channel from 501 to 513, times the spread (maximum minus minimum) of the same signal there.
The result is -17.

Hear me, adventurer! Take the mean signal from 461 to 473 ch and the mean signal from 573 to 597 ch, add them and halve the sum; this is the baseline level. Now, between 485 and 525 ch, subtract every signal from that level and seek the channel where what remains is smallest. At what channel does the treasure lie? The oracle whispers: 507.0 ch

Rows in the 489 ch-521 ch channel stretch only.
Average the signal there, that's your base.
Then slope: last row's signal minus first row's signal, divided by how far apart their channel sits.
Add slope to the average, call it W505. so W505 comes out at 147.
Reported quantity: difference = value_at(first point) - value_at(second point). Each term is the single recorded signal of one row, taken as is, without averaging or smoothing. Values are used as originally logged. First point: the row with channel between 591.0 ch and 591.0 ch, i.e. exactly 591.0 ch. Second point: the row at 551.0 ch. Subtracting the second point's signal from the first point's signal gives 96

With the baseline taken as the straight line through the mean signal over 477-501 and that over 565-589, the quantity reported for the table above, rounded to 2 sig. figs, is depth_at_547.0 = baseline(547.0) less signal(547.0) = 62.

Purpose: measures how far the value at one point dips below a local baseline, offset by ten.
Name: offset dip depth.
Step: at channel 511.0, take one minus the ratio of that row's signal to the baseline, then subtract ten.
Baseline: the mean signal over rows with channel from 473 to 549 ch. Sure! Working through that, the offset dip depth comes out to -10.1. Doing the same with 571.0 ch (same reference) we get -9.8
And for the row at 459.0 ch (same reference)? -10.0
